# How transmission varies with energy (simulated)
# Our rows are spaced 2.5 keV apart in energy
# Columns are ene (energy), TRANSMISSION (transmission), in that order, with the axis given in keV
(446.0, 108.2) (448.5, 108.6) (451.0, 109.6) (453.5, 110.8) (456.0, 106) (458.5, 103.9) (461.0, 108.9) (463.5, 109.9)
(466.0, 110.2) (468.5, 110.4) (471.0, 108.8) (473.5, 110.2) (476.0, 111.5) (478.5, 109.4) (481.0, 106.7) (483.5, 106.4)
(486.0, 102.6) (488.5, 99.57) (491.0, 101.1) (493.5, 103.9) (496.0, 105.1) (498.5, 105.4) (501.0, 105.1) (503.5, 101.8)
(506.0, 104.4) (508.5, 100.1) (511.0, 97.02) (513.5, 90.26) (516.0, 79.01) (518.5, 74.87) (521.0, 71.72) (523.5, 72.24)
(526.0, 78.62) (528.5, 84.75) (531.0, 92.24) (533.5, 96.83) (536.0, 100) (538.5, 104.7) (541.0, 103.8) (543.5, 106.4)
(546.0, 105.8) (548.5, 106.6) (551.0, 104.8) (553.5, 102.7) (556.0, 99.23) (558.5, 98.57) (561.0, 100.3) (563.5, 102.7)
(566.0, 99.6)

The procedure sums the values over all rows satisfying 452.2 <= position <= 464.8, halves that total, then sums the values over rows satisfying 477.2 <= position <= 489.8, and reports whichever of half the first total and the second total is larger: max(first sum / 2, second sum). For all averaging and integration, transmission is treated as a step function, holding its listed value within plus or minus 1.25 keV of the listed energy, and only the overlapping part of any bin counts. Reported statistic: 525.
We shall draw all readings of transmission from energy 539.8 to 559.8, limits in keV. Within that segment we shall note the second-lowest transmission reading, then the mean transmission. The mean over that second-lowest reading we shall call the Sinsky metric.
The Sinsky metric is 1.04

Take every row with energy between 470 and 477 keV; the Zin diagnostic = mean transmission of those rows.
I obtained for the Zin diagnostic 110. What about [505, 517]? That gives 94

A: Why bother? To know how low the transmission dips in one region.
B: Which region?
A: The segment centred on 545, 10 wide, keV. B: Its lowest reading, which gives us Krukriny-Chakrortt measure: 103.8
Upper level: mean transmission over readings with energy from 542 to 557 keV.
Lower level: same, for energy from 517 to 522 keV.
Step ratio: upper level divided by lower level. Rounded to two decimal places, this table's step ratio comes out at 1.42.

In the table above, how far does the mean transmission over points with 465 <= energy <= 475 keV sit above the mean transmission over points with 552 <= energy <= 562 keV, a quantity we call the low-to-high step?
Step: 10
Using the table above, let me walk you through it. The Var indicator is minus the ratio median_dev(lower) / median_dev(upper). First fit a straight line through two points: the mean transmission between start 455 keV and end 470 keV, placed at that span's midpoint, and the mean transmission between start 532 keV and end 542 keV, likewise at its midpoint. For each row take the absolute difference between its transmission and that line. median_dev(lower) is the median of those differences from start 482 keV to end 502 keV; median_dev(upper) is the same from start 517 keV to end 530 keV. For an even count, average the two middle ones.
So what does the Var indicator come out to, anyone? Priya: 0.0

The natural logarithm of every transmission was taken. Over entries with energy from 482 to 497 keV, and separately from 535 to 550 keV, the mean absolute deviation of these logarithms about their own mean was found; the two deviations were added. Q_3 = 0.037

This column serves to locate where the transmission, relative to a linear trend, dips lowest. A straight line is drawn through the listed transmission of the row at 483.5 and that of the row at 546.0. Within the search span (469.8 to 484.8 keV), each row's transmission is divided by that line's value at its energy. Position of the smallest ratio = 483.5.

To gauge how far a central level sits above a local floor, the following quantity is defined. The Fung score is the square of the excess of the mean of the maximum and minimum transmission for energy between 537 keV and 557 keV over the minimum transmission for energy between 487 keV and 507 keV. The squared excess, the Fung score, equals 11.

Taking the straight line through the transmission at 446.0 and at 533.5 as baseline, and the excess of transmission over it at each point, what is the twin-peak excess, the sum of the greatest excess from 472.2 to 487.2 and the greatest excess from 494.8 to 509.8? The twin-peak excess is 11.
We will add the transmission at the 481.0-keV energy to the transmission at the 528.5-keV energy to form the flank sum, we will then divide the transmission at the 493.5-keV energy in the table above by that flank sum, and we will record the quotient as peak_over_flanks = 0.54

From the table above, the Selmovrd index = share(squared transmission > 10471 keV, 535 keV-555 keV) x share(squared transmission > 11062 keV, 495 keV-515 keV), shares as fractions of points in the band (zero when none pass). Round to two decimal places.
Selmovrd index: 0.11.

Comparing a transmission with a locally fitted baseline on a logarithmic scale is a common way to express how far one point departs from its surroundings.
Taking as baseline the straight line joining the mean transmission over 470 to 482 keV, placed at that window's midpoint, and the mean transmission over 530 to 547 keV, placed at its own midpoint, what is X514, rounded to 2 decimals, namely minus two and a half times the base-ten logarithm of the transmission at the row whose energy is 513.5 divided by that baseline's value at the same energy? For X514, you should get 0.16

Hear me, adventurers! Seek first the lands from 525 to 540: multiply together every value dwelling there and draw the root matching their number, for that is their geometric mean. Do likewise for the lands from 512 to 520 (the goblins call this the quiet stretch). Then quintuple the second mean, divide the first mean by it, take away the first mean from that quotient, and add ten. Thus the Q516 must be -82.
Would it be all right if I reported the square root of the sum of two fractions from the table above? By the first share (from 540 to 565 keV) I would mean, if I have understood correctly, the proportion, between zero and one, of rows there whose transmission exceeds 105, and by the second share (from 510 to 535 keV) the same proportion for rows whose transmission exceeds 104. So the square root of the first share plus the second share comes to 0.5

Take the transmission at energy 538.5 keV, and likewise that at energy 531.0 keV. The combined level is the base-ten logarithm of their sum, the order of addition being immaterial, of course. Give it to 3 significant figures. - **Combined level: 2.29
